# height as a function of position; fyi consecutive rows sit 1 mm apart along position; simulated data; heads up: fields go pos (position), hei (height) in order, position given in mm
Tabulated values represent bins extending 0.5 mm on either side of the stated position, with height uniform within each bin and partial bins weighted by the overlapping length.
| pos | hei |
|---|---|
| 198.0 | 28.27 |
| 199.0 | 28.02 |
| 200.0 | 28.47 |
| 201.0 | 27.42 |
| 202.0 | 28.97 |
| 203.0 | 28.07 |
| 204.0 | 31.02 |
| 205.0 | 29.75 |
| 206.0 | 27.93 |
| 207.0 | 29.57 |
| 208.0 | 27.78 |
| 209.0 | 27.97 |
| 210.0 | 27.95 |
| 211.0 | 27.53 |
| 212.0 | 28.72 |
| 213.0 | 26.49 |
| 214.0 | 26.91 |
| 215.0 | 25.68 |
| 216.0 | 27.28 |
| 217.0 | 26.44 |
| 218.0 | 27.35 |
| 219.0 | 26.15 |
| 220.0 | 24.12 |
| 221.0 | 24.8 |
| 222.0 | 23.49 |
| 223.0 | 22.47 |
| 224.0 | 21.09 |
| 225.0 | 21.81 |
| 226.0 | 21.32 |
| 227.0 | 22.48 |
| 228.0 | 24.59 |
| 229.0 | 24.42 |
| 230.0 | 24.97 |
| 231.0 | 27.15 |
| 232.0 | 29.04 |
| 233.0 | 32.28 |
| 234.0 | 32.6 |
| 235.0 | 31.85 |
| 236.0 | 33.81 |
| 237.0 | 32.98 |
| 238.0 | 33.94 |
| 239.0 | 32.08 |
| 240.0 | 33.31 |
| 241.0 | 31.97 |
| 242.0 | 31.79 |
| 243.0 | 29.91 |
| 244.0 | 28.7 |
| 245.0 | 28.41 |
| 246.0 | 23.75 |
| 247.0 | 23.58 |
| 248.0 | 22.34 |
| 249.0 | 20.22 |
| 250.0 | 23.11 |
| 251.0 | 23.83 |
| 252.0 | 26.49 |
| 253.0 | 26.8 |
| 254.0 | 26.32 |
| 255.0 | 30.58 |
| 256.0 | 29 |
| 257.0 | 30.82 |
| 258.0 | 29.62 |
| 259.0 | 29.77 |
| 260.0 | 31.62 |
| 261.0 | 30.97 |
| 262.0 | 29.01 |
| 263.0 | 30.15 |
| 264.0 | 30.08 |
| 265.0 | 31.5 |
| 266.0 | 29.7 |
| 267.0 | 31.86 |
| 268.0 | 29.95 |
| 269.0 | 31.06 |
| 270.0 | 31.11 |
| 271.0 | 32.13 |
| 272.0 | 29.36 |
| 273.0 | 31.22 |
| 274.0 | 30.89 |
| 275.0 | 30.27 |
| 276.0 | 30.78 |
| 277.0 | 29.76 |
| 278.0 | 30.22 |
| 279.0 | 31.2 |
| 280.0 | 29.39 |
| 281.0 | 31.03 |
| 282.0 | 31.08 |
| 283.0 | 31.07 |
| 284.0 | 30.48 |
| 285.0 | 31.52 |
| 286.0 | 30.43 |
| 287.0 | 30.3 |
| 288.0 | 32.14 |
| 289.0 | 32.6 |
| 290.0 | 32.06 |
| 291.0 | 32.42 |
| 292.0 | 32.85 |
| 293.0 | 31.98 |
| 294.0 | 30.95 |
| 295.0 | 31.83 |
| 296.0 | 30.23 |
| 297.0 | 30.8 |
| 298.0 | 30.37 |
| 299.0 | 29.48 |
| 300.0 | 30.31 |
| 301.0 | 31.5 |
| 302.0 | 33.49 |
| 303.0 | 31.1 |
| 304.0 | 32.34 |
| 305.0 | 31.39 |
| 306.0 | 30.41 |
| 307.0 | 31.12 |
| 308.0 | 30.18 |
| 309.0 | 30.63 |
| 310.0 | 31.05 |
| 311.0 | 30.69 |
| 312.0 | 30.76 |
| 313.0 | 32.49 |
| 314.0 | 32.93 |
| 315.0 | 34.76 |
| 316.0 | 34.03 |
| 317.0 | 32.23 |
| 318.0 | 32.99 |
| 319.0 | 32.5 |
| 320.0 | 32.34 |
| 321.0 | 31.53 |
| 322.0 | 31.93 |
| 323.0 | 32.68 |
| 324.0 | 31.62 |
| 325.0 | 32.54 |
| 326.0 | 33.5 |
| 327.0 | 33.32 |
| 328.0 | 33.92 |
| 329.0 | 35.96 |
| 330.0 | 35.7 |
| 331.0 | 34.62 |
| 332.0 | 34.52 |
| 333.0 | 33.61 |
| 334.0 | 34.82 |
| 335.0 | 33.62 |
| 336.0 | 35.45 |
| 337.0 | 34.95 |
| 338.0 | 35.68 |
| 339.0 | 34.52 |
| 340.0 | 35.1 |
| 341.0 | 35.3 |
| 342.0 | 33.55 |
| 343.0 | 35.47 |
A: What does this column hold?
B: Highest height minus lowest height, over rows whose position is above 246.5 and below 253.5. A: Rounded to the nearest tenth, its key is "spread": 6.6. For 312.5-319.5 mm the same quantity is 2.5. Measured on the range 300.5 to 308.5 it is 3.3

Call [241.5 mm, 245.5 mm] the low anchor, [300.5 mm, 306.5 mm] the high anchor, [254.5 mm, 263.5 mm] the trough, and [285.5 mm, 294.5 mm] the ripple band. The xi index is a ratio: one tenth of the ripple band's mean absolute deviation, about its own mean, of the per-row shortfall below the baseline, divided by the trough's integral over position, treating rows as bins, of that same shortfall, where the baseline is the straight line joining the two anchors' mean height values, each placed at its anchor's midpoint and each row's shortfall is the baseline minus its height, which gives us 0.18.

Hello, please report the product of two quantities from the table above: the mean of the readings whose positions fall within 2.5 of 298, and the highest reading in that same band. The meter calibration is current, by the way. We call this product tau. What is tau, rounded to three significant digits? 931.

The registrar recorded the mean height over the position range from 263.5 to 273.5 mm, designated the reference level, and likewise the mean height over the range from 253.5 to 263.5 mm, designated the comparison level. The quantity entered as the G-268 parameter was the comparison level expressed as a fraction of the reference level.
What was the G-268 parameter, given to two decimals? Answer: 0.97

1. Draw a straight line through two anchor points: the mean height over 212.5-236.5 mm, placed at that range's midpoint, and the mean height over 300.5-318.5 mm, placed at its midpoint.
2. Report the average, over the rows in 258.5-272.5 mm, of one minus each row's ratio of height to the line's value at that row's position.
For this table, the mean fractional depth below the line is -0.057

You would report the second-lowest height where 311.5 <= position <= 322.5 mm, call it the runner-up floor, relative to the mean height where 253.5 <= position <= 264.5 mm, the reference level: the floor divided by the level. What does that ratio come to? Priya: 1.06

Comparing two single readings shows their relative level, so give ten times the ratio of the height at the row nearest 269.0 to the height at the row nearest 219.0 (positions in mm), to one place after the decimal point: 11.9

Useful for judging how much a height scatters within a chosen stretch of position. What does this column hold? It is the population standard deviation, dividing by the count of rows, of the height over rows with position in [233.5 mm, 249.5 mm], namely 4.4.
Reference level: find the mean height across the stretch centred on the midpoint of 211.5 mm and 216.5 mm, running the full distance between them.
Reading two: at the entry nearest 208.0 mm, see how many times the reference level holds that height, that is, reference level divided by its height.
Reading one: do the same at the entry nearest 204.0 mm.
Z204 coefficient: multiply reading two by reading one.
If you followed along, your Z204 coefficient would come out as 0.85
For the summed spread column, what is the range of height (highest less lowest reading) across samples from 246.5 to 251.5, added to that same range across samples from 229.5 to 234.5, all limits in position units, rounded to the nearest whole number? 11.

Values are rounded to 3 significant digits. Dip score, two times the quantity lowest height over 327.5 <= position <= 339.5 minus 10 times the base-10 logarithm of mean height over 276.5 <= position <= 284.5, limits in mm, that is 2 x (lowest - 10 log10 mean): 37.5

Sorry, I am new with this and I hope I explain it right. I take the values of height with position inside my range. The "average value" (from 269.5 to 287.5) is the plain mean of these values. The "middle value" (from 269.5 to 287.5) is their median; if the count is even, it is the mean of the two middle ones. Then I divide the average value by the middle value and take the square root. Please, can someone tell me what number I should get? 0.997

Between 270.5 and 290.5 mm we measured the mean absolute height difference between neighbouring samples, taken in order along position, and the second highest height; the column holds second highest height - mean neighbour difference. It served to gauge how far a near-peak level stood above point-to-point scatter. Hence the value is 31.2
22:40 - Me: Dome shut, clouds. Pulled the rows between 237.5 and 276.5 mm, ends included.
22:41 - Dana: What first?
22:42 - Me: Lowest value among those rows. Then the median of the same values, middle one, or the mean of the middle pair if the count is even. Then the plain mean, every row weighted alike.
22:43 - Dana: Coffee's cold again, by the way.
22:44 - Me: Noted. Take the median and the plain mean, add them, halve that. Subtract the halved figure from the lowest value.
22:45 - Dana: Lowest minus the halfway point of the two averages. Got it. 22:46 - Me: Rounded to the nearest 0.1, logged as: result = -9.4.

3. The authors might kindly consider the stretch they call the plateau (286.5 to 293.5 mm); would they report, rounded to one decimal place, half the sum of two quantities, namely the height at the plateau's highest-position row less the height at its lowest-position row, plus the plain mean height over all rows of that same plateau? 16.9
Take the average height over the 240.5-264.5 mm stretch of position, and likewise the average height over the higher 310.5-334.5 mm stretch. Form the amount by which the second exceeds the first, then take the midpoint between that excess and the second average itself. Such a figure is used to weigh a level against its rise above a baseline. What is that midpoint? 19.2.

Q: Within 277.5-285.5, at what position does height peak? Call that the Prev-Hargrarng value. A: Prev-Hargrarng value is 285.0 mm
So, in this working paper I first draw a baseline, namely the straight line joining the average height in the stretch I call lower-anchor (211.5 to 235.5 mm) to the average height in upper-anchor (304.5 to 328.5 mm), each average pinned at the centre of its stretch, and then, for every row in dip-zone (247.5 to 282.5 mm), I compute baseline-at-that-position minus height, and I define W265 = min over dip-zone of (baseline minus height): -3.22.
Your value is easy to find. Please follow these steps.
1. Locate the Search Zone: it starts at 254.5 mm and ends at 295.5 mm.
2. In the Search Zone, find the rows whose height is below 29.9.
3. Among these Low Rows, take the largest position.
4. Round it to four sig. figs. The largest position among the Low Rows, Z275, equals 280.0 mm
